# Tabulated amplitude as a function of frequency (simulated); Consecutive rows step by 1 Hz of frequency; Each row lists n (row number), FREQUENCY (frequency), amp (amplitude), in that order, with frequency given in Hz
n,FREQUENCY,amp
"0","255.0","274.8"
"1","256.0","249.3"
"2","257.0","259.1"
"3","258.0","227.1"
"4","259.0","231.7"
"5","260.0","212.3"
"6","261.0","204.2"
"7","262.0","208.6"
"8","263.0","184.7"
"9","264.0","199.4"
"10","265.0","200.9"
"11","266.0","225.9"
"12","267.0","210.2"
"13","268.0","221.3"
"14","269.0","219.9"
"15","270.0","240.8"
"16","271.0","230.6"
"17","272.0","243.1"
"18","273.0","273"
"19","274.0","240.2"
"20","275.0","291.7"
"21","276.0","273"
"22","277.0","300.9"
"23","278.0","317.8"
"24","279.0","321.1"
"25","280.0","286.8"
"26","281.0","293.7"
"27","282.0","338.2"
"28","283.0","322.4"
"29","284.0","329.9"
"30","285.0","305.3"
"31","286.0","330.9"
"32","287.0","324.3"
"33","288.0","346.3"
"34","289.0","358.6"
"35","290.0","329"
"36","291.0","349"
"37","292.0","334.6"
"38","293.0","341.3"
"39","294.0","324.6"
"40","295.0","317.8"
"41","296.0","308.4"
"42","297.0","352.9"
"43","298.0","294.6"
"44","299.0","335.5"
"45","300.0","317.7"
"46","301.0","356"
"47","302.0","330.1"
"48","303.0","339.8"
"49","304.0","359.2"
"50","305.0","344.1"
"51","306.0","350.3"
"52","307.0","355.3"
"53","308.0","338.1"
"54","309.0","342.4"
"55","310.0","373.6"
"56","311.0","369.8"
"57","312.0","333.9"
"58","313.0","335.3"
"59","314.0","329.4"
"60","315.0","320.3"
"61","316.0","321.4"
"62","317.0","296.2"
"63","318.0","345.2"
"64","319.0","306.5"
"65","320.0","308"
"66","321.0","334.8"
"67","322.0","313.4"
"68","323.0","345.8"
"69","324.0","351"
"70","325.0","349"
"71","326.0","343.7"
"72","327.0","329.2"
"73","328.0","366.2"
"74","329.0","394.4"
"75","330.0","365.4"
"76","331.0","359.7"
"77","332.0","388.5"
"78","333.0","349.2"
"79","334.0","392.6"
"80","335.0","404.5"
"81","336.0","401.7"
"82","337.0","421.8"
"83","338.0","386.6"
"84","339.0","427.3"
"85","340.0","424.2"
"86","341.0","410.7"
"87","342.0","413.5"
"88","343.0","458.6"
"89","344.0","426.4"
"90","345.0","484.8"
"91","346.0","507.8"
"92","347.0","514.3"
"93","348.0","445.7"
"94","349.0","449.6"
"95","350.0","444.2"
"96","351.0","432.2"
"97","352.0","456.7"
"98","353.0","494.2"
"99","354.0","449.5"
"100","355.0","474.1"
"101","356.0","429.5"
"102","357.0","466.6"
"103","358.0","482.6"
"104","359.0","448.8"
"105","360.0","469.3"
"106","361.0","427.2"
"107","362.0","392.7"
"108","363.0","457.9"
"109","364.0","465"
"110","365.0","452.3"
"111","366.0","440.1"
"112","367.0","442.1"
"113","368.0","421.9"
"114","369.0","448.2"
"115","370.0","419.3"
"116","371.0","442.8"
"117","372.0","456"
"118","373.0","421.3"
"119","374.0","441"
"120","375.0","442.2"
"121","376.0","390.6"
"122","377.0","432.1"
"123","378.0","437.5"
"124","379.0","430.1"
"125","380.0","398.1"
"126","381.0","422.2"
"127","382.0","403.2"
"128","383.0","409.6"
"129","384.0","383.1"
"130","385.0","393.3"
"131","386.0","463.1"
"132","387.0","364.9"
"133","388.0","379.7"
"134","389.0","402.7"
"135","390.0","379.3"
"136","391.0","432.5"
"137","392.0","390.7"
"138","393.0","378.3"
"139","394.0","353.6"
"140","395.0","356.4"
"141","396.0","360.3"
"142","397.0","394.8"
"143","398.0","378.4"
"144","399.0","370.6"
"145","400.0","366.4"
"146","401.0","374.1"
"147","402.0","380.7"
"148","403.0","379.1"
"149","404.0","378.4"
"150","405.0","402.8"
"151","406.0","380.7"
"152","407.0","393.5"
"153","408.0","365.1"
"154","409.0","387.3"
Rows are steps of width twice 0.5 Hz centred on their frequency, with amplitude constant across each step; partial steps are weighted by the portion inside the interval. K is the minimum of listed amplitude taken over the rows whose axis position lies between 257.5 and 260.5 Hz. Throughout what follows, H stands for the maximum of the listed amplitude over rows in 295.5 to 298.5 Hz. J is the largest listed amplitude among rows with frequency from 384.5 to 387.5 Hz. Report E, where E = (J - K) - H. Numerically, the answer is -102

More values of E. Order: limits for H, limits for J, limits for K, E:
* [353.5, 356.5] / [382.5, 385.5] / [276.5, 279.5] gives -365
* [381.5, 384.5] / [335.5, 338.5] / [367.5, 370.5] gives -407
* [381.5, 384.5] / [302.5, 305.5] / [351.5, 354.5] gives -500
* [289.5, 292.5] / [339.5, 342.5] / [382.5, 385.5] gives -308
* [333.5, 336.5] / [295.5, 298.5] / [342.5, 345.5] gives -478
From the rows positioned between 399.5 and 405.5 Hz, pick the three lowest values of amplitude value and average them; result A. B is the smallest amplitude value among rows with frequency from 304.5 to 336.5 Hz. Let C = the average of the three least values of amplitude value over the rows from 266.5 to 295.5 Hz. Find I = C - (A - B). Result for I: 140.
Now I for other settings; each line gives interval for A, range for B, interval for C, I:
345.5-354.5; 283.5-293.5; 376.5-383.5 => 268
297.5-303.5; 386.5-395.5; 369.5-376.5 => 450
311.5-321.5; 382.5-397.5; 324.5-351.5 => 391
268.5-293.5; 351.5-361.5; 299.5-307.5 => 526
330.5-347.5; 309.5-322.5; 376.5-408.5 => 288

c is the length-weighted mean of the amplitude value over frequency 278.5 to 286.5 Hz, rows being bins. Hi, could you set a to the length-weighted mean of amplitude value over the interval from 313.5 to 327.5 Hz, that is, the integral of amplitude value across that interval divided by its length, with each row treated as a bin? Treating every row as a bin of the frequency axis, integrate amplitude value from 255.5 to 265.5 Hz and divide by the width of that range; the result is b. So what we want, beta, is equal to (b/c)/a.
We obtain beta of 0.0021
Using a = 328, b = 218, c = 316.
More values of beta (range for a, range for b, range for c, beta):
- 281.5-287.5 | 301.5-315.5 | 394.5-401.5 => 0.0029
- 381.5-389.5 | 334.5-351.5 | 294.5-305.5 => 0.0033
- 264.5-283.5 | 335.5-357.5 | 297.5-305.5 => 0.0050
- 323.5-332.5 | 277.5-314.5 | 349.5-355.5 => 0.0020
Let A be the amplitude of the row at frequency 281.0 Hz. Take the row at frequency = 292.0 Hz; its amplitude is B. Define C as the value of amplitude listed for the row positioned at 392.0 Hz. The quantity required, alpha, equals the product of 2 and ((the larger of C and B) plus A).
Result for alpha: 1369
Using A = 293.7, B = 334.6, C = 390.7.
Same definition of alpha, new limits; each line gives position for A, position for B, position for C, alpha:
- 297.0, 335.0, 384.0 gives 1515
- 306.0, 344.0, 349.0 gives 1600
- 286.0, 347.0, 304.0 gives 1690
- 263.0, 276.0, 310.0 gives 1117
